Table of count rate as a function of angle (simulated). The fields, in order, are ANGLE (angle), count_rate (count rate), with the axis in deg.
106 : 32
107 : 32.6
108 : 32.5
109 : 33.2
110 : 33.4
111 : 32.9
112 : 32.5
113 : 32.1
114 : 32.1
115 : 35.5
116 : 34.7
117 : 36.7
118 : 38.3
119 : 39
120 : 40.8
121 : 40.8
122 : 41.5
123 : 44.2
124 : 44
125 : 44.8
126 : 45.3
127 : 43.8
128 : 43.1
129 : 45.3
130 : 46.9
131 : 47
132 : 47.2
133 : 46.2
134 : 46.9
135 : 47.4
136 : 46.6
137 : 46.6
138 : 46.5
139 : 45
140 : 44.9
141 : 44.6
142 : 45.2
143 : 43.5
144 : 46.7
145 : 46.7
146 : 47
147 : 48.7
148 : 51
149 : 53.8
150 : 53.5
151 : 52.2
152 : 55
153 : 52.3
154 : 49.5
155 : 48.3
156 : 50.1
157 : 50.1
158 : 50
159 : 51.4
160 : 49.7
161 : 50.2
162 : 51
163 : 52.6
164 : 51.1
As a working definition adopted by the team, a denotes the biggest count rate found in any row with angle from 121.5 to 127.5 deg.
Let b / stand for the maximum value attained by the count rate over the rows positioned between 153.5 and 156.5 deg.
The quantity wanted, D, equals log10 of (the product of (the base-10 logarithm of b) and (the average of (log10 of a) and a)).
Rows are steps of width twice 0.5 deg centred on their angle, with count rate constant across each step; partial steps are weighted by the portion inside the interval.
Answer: 1.60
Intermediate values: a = 45.3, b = 50.1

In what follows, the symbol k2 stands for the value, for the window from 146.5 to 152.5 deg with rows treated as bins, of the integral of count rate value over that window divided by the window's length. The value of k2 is 52.4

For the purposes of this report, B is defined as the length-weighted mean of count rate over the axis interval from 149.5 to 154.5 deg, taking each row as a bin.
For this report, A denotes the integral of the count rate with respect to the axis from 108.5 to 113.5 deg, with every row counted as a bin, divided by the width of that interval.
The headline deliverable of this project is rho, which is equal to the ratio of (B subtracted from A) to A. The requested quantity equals -0.60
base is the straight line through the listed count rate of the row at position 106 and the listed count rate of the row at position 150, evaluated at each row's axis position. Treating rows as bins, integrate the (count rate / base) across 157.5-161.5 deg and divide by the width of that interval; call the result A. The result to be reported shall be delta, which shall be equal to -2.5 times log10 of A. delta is 0.157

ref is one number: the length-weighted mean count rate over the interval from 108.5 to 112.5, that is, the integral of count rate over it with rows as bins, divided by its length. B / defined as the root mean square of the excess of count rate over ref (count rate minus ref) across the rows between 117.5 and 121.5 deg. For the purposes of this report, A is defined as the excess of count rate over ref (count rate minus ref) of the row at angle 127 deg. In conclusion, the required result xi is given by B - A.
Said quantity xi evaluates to -4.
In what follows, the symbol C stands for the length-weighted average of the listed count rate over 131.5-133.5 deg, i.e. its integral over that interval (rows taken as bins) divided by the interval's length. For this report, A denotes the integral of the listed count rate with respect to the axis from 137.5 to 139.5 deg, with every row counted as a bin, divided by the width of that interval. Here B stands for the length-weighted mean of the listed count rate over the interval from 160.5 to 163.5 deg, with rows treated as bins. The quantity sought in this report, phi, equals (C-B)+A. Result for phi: 41.2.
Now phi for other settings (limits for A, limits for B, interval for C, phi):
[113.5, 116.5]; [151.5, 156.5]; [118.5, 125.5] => 25.2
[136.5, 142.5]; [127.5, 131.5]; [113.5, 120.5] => 36.6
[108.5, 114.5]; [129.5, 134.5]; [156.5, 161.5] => 36.1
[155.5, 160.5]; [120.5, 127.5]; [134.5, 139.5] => 53.2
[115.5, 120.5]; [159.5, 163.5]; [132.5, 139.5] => 33.5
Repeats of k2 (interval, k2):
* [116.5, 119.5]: 38.0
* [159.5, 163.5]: 50.9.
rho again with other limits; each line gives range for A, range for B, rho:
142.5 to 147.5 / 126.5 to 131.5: 0.03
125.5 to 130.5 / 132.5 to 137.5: -0.04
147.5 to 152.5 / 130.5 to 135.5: 0.12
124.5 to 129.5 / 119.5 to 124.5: 0.05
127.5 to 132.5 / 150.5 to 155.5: -0.12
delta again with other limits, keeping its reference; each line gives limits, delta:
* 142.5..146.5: 0.109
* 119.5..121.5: -0.047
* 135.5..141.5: 0.050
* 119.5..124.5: -0.064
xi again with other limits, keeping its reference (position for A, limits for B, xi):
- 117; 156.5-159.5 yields 14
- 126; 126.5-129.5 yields -1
